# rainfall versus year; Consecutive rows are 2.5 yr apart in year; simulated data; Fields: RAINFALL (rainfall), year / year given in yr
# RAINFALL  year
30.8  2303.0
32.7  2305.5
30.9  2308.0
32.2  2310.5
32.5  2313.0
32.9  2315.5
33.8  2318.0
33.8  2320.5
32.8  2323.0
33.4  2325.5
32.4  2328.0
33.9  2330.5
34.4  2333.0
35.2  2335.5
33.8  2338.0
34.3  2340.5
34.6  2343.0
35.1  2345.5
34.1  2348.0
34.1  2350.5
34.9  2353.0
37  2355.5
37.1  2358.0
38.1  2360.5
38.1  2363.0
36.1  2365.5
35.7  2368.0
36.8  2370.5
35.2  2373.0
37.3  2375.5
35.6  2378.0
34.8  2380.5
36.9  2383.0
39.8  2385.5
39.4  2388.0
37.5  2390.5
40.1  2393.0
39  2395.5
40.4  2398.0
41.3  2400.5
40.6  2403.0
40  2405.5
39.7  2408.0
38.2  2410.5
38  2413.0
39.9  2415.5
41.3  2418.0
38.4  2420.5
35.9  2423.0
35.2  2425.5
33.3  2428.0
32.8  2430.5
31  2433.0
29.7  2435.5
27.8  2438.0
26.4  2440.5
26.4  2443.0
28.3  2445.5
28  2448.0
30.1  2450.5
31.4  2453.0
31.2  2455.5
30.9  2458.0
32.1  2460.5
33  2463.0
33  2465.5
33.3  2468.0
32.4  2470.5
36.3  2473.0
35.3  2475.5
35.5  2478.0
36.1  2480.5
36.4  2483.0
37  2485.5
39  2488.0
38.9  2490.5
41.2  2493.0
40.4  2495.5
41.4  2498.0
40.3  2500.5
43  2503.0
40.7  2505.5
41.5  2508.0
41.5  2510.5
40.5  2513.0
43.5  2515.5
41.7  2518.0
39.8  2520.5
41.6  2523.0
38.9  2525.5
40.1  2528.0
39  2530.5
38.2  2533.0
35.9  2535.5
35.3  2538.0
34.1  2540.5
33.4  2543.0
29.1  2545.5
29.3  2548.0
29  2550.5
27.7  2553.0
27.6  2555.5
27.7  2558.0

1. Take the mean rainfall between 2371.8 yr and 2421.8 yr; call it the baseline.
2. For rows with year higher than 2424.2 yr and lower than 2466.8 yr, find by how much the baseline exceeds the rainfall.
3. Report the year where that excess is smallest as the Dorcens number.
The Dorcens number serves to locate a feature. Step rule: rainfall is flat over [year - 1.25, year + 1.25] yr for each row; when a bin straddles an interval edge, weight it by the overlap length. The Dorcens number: 2425.5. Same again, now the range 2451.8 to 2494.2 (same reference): 2493.0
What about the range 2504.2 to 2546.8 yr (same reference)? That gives 2515.5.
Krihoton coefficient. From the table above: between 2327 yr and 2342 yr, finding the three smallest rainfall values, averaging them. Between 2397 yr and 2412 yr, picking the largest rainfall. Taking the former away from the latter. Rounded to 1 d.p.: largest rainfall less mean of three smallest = 7.9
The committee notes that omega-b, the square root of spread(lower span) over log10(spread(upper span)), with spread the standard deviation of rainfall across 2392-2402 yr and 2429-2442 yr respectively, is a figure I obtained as 1.5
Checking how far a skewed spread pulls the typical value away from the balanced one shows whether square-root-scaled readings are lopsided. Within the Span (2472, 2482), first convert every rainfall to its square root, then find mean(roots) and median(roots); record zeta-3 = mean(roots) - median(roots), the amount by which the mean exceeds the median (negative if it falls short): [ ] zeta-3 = 0.000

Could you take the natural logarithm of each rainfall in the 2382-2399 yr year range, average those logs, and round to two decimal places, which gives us 3.66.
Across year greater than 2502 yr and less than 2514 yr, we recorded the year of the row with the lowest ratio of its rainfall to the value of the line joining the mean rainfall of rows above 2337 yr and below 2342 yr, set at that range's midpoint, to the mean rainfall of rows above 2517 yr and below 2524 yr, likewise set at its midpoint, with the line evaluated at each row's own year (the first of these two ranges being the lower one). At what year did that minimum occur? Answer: 2513.0 yr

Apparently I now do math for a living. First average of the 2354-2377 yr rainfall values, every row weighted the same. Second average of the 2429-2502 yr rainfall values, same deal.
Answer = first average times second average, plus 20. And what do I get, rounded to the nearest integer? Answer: 1259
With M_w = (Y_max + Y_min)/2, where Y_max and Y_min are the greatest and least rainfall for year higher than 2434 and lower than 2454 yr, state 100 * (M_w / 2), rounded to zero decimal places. 1445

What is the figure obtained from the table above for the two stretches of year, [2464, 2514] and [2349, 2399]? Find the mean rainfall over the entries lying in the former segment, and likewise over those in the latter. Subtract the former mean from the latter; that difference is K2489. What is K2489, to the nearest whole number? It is -1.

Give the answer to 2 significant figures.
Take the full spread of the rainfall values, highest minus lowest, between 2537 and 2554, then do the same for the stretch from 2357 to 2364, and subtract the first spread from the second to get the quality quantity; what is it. -6.6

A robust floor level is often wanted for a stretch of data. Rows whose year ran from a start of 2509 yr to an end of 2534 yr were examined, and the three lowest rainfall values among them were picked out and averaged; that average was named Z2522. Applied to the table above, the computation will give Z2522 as 39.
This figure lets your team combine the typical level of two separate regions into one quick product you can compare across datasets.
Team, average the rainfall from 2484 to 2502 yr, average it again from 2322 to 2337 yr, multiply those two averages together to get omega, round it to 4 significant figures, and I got 1339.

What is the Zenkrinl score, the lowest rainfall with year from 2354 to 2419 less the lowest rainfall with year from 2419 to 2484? 8.4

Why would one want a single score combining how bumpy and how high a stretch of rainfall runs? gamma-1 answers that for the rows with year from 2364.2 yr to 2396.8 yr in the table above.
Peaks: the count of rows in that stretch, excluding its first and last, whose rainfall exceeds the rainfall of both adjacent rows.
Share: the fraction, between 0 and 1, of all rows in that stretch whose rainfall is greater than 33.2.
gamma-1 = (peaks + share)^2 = 25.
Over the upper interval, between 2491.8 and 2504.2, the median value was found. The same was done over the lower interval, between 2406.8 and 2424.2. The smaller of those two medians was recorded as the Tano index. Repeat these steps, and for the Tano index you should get 38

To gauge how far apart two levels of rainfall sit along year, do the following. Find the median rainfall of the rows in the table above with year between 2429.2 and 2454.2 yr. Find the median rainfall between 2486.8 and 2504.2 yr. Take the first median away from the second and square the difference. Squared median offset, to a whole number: 130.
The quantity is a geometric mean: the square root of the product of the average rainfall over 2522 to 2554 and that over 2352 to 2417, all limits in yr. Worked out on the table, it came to 36.3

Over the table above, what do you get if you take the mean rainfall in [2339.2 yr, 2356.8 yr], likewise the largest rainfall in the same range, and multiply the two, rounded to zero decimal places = 1290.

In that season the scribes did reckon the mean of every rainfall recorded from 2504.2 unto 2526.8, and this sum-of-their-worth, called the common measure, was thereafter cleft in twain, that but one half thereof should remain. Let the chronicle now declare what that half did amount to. 20.5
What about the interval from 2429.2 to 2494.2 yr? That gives 16.4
